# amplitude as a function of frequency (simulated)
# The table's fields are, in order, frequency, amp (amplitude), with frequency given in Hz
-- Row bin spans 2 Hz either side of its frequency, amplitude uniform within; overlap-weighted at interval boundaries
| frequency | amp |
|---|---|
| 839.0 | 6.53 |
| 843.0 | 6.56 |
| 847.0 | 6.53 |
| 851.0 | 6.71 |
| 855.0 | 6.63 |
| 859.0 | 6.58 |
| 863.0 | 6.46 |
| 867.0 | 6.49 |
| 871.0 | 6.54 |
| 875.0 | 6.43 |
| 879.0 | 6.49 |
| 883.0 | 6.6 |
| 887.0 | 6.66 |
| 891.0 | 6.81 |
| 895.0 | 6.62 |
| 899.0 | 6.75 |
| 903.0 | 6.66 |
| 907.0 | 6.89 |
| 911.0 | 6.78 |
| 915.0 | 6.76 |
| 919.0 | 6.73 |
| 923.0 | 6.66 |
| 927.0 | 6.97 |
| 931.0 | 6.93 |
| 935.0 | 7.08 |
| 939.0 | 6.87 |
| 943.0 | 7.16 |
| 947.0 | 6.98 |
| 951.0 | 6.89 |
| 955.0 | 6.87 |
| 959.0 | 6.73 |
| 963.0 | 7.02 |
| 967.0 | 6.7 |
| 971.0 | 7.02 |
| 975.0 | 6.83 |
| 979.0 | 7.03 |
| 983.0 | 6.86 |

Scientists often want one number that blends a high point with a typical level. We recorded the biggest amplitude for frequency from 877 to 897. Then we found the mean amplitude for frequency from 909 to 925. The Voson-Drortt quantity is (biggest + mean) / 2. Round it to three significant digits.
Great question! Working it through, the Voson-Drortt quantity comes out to 6.77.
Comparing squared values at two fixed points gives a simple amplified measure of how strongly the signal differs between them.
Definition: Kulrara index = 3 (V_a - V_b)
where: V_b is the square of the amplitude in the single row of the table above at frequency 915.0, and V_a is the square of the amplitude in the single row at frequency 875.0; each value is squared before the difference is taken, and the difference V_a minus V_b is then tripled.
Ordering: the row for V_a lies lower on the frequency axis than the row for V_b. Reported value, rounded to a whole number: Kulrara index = -13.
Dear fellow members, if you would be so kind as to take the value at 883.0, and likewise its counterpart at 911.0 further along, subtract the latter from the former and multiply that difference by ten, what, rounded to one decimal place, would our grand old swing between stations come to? -1.8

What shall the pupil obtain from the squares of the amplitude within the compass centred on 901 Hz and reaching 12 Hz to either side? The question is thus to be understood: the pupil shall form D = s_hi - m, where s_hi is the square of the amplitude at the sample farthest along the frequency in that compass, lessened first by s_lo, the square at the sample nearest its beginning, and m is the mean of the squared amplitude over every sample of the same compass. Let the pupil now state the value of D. -46.0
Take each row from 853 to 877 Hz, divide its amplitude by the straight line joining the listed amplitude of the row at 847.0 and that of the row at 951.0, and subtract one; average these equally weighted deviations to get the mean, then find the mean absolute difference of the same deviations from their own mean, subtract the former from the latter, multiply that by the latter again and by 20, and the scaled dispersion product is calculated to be 0.0049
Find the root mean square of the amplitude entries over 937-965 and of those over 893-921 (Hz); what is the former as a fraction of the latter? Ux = 1.028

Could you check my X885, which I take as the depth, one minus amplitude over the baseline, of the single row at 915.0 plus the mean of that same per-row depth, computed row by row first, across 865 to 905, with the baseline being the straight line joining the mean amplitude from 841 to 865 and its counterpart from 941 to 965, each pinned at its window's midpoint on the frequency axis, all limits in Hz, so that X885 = 0.020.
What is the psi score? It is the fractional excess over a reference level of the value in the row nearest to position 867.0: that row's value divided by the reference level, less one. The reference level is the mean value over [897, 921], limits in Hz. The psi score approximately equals -0.040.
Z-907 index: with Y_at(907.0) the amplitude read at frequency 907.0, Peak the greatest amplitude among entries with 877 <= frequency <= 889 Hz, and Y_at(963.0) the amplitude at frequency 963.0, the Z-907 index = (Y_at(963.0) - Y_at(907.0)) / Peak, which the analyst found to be 0.020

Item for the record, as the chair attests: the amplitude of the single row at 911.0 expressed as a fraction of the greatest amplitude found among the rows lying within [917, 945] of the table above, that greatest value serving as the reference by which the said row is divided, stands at 0.947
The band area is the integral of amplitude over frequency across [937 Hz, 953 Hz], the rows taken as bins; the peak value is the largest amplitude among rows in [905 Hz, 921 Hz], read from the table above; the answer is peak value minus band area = -104.7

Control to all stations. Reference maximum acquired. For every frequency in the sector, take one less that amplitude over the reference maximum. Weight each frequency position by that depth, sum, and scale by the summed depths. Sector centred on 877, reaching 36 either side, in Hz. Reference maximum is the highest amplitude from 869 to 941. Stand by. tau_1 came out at 873.7 Hz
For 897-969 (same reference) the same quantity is 928.6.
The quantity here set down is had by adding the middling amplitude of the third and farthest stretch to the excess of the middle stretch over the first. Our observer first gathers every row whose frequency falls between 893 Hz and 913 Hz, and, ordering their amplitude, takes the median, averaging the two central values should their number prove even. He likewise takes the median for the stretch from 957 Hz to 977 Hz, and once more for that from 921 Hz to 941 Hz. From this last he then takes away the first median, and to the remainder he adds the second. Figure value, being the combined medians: 7.01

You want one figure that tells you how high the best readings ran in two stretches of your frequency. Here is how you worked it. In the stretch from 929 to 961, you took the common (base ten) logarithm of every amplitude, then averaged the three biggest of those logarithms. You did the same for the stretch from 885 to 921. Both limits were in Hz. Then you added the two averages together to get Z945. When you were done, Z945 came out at 1.68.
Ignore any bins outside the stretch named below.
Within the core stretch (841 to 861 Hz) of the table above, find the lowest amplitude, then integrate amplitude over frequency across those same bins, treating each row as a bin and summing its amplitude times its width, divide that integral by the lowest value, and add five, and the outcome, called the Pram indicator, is 25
